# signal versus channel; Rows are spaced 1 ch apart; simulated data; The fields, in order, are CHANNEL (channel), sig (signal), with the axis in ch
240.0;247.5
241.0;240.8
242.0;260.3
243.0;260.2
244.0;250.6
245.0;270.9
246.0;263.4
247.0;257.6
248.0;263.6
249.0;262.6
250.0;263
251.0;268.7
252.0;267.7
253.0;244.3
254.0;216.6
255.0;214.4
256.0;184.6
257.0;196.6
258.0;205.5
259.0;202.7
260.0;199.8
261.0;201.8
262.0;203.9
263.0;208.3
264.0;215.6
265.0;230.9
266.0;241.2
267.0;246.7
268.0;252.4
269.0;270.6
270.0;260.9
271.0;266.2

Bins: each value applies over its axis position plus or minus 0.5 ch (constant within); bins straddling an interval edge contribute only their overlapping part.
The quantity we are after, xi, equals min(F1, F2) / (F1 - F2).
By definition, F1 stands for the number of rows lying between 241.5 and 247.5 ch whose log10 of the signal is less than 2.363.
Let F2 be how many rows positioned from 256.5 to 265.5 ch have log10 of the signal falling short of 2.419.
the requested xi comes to 0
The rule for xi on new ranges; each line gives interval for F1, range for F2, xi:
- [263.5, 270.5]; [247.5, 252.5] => 0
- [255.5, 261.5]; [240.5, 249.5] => 5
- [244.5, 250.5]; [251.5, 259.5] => 0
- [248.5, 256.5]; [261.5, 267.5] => -1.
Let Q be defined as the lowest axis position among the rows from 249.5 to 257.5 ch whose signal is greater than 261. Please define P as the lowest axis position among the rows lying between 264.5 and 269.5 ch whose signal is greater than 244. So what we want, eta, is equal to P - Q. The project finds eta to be 17 ch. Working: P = 267.0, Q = 250.0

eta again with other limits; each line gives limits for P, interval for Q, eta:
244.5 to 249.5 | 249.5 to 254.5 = -5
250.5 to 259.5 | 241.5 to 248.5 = 6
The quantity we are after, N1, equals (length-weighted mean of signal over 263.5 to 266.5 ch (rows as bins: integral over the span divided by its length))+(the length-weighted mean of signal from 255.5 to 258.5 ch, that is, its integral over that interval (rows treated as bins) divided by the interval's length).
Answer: 425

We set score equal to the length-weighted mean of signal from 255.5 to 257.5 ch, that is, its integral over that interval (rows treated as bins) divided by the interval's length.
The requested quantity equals 191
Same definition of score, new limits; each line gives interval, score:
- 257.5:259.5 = 204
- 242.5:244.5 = 255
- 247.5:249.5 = 263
